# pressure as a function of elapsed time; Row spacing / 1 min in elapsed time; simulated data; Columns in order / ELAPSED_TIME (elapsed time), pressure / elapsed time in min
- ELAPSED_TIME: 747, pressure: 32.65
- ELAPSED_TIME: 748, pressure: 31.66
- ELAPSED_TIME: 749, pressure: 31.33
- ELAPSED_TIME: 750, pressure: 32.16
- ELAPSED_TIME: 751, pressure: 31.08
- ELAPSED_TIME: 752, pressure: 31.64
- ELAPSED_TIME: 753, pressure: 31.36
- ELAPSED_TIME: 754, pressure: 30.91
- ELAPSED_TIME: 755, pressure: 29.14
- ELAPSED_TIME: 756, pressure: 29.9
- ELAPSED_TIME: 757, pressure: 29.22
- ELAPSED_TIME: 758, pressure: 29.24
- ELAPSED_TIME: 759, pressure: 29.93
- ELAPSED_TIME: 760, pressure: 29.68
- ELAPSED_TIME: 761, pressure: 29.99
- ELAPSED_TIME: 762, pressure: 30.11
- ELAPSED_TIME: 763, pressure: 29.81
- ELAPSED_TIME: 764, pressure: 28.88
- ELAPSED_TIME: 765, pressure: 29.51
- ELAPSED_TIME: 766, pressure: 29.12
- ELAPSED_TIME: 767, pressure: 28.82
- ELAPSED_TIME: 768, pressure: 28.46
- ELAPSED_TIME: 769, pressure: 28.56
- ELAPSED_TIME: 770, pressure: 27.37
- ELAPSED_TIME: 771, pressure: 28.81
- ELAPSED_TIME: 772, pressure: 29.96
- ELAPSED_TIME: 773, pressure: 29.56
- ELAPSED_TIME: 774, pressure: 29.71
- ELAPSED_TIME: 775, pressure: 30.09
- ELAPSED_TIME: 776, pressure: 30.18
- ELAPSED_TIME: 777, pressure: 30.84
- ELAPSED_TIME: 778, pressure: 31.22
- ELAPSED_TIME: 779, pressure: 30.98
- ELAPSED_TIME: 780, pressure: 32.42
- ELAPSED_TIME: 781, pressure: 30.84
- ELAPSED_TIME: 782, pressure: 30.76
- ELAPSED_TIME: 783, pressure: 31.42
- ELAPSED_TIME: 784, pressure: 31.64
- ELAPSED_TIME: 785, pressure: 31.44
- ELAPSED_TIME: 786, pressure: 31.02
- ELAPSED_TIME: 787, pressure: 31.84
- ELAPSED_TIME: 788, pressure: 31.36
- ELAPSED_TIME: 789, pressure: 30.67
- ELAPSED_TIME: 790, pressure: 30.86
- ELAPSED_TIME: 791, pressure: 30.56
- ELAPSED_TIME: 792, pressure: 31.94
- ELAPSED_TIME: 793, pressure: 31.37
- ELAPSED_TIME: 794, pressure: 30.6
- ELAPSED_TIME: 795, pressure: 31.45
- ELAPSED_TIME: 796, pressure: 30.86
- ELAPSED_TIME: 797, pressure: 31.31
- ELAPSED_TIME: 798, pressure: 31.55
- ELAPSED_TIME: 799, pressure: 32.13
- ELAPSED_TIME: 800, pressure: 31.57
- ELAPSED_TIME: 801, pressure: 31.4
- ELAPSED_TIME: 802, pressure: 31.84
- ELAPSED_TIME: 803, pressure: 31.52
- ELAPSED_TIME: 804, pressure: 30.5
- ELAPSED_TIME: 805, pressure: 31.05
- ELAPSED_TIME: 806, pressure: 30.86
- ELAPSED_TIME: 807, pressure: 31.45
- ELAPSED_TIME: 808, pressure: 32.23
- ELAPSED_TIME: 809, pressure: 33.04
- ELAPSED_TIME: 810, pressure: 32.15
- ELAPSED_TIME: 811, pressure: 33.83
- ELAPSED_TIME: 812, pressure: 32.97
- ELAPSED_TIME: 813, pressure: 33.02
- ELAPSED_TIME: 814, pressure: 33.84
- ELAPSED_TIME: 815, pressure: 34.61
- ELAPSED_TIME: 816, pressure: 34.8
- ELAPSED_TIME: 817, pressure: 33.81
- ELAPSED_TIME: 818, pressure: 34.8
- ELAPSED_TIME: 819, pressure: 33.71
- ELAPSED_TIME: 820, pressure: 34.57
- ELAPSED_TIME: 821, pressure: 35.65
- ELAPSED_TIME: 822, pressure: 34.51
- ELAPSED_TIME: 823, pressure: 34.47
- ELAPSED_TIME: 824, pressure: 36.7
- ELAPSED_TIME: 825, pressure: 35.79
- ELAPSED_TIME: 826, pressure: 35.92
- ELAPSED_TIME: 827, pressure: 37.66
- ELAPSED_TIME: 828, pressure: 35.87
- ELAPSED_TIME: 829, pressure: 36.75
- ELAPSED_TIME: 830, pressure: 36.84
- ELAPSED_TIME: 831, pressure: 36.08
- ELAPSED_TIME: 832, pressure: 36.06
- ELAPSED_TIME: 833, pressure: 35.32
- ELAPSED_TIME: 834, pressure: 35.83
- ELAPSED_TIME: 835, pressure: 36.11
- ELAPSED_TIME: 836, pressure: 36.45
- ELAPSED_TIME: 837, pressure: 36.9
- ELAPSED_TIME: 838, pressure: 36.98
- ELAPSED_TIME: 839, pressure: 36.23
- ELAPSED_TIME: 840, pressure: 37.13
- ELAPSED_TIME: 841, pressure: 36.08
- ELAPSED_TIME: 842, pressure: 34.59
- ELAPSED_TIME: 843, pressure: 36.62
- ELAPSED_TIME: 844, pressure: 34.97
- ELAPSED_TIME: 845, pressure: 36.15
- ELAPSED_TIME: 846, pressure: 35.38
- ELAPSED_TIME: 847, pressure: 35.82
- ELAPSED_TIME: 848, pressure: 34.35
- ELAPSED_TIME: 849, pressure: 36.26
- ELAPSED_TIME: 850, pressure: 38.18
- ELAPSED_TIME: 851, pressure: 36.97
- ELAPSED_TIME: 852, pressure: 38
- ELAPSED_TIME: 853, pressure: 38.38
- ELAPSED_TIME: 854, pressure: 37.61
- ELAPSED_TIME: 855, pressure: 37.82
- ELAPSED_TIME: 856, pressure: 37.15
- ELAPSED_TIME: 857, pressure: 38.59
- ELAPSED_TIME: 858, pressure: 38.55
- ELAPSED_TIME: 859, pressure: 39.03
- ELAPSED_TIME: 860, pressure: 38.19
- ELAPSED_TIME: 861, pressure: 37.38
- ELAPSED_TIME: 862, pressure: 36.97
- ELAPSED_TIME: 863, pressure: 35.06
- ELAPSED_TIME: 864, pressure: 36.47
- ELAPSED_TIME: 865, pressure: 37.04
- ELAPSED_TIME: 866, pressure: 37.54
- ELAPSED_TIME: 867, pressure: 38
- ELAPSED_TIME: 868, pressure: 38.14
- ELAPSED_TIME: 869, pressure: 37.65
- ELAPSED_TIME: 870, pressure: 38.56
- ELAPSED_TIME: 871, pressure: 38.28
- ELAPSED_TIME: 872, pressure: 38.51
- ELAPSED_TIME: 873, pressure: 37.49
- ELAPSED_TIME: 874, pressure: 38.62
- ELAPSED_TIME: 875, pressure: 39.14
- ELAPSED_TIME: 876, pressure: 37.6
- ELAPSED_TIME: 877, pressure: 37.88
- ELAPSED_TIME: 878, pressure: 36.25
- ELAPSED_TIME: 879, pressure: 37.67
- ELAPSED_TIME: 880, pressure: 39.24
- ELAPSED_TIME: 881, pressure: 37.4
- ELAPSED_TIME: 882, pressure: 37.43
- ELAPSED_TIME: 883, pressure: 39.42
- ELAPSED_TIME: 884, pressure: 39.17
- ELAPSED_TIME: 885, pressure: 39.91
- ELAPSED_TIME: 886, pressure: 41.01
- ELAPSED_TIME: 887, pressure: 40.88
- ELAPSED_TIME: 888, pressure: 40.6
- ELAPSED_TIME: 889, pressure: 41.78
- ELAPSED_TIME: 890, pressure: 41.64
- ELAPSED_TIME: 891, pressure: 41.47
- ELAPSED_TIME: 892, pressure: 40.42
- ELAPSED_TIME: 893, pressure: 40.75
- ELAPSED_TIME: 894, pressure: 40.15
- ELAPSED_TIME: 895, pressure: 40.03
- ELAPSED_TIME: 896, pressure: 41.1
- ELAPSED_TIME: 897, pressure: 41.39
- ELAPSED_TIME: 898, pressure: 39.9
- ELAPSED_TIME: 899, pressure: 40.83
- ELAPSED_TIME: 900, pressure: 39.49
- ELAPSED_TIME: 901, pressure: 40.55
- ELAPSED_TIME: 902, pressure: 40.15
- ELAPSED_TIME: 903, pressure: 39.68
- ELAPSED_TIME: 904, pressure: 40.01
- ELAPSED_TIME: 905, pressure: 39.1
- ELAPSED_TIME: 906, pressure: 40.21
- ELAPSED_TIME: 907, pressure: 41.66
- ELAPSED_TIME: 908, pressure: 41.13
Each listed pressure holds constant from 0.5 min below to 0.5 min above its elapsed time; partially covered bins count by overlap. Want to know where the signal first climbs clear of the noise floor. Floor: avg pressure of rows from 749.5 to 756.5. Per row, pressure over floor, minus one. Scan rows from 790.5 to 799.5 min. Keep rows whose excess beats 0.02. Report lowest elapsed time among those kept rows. 792 min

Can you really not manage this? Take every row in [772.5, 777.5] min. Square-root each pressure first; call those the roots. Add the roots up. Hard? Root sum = 27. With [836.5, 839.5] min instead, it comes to 18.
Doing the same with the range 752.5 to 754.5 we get 11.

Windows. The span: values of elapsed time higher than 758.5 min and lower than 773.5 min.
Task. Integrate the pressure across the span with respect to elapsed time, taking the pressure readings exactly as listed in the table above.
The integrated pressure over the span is 439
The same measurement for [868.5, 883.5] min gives 571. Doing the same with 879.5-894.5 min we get 601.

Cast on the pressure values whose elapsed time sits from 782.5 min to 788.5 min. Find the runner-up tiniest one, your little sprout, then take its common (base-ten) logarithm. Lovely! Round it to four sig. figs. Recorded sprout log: 1.496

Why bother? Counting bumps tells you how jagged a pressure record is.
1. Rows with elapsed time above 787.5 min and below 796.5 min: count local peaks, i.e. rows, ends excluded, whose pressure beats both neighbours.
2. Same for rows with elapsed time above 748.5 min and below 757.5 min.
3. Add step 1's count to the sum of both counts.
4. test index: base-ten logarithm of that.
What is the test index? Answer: 0.95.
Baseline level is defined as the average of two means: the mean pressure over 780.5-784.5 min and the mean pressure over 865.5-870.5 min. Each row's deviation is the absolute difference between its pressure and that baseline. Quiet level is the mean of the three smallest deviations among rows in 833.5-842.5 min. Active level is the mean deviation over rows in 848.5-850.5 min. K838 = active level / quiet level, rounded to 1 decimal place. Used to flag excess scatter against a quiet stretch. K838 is 2.9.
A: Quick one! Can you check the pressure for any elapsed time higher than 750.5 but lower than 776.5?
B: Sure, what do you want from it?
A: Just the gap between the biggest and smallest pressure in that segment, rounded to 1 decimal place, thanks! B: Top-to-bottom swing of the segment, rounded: 4.3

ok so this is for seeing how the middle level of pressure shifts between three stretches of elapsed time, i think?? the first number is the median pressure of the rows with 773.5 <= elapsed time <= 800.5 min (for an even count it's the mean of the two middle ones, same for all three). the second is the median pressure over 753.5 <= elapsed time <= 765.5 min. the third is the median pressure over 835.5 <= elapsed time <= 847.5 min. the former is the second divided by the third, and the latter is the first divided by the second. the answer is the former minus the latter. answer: -0.228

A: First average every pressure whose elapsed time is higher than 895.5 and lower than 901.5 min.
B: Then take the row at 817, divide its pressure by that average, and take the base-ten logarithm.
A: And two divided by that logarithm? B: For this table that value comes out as -25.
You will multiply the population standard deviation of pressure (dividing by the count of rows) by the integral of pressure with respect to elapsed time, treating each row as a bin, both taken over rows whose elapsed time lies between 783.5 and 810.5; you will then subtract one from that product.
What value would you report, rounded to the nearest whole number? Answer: 492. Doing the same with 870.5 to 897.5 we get 1650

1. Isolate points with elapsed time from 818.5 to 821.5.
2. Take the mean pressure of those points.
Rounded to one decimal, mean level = 34.6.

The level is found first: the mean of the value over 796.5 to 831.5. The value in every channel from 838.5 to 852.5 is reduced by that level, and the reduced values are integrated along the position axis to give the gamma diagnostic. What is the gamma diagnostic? 35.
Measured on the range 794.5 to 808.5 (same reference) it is -32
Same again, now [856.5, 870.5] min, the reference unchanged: 56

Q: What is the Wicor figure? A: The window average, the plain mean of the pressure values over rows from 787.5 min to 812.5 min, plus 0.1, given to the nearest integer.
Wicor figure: 32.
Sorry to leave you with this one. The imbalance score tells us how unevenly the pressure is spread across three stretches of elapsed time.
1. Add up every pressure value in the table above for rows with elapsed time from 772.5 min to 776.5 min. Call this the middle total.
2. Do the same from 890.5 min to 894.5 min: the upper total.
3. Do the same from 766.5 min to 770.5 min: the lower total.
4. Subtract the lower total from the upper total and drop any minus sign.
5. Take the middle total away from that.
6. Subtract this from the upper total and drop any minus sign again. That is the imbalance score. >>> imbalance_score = 233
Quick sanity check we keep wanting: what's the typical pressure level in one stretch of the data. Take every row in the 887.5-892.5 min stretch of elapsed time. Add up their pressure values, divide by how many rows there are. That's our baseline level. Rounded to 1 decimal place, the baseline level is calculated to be 41.2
